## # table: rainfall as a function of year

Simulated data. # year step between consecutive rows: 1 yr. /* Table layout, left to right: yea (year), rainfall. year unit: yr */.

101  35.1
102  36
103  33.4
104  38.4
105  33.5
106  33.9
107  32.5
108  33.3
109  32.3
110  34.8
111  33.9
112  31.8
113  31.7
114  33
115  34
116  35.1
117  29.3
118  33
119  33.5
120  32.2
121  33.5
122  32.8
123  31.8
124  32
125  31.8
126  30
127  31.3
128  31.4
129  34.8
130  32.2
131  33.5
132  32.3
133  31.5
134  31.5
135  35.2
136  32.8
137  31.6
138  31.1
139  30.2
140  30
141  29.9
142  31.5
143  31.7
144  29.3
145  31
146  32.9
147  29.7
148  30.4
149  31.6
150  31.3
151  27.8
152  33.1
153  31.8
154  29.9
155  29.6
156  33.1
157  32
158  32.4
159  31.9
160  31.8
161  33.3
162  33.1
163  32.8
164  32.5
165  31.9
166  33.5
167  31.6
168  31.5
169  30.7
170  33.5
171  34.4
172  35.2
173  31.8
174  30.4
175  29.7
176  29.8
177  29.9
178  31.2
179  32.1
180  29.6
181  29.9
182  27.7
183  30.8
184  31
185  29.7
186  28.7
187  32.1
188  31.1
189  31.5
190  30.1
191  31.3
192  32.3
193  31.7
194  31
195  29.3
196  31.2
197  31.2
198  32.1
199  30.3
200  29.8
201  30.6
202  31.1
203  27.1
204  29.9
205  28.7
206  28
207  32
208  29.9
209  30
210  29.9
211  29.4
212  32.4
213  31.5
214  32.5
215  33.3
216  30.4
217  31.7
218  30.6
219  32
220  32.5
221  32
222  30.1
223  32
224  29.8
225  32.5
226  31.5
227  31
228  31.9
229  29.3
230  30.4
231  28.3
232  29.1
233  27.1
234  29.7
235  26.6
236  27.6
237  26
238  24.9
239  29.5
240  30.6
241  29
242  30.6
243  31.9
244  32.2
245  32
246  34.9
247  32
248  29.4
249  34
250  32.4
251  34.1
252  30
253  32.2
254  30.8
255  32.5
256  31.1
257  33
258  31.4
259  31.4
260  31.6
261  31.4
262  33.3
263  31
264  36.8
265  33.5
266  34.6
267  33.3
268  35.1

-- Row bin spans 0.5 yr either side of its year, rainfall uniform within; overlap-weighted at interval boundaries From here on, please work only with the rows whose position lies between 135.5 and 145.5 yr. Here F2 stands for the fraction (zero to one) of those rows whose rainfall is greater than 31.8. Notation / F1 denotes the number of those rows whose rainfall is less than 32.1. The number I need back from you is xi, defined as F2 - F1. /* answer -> -8.9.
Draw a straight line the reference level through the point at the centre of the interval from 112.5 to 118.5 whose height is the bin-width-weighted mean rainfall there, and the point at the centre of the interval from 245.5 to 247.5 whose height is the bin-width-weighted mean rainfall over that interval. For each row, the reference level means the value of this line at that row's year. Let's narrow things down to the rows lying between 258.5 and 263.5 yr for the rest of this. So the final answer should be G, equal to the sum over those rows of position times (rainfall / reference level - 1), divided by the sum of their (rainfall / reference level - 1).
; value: 260.9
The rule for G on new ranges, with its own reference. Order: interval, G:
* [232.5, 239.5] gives 236.1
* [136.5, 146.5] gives 141.2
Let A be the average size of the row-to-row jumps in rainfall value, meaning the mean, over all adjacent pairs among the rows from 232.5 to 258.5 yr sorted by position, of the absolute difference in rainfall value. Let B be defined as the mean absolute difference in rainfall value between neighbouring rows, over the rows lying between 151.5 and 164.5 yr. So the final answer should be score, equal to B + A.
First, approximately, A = 2.03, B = 0.95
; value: 3.0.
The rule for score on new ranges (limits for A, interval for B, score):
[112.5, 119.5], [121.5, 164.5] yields 3.6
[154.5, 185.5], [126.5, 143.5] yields 2.4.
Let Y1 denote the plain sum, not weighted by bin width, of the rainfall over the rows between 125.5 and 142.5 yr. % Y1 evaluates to 541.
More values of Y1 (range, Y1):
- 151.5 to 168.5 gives 546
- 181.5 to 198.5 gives 523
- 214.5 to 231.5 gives 529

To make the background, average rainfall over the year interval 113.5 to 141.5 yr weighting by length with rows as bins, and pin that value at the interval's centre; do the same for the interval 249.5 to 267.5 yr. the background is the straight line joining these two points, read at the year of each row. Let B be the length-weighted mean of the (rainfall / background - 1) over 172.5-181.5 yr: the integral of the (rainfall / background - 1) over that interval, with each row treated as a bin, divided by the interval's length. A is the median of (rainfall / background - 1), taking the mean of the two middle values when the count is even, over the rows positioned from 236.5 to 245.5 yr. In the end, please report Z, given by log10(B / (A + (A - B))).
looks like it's 0.0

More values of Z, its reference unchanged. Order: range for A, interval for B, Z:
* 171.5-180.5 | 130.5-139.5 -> -2.4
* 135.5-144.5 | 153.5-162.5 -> -0.7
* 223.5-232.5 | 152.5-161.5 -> -0.8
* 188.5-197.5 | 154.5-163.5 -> -1.8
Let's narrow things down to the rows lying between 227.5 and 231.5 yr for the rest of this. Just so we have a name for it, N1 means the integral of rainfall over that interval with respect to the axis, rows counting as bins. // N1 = 120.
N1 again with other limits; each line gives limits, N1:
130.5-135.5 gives 164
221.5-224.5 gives 92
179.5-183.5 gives 118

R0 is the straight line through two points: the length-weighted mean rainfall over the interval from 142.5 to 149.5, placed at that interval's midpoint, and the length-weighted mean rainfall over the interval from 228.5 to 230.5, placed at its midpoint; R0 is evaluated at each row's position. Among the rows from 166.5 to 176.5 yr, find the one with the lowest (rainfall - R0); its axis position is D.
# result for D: 175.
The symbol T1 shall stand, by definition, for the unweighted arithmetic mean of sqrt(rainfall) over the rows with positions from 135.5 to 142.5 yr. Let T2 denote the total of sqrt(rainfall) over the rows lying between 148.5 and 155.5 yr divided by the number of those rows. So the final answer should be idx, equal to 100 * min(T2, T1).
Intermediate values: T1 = 5.57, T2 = 5.54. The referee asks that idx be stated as 554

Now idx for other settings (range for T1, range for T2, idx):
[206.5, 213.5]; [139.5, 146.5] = 554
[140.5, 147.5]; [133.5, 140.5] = 555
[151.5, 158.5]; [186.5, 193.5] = 561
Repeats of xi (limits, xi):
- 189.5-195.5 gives -4.8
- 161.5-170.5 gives -3.3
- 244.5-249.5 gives -2.2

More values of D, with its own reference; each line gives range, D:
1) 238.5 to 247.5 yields 241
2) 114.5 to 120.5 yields 117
